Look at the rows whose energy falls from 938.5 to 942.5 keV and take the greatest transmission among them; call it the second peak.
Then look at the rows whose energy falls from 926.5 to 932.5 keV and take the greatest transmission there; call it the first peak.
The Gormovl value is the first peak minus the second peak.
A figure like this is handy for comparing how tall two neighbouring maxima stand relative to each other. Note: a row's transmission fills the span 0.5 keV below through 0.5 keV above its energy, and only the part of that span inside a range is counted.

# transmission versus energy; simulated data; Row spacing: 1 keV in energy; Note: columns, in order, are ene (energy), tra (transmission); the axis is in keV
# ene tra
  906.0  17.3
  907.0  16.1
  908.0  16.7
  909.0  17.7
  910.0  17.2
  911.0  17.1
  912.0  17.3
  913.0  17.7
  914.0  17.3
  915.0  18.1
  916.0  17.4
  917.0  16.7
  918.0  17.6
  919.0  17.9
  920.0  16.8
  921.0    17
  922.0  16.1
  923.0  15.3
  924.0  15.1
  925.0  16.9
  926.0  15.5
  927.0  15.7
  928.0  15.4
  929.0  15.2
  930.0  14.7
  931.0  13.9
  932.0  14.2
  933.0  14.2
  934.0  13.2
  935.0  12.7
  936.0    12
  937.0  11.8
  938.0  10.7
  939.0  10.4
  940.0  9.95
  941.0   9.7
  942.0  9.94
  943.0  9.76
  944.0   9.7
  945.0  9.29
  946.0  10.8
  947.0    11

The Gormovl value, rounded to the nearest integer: 5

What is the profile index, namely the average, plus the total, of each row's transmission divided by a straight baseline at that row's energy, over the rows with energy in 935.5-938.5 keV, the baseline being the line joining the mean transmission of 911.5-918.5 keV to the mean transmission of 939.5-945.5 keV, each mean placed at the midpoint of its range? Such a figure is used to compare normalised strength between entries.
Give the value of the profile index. 4.08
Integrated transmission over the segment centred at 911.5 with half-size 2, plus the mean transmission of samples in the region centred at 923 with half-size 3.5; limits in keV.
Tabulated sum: 85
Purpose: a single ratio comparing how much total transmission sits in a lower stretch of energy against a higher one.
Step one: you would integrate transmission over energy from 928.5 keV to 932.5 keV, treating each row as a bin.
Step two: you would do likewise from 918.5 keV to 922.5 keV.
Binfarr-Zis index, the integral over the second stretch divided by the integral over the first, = 1.17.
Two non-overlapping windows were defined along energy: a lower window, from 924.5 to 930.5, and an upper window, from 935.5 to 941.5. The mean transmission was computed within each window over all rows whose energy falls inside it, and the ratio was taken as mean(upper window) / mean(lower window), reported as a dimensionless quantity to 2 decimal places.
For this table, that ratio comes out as 0.69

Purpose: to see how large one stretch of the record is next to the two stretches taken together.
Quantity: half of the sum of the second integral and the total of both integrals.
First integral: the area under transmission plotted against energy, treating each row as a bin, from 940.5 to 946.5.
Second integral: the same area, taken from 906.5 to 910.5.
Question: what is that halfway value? 97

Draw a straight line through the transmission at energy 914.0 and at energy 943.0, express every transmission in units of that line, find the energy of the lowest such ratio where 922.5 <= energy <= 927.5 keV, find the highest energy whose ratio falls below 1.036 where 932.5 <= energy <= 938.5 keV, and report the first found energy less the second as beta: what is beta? -15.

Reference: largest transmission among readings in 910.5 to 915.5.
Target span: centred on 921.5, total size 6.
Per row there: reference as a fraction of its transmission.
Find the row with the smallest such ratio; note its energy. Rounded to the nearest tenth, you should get 919.0 keV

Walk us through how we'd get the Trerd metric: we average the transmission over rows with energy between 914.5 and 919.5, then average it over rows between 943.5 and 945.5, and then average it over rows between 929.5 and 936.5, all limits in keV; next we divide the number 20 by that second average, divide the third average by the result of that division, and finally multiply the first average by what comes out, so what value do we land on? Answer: 113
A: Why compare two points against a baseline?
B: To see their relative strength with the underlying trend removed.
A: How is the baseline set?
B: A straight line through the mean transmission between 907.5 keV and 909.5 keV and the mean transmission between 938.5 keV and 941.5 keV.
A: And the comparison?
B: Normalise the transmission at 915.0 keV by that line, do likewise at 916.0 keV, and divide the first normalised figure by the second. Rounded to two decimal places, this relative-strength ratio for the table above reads 1.03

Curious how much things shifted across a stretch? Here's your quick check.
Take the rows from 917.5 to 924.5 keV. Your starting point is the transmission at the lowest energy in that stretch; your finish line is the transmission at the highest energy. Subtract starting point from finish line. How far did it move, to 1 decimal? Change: -2.5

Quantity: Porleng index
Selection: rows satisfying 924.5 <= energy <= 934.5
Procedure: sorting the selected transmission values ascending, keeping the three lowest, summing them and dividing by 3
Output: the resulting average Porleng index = 13.8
